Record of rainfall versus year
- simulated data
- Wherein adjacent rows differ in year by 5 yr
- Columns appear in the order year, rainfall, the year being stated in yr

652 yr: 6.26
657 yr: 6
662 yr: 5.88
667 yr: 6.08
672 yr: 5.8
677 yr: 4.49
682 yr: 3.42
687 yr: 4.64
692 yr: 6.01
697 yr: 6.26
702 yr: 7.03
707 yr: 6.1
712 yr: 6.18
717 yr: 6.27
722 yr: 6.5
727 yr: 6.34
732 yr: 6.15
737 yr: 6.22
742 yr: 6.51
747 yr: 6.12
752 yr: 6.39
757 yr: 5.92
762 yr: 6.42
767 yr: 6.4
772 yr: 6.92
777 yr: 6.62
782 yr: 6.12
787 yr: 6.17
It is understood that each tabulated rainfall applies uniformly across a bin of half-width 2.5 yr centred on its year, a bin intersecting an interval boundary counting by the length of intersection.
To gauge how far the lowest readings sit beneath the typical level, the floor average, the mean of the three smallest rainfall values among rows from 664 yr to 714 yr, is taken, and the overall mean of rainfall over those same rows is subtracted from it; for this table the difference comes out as -1.4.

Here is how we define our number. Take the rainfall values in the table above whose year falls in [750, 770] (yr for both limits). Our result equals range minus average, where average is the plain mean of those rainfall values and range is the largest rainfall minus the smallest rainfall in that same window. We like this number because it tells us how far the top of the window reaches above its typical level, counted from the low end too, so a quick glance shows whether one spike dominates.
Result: -5.8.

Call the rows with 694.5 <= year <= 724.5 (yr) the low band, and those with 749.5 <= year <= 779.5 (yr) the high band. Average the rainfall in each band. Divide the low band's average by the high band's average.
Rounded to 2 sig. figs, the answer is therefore 0.99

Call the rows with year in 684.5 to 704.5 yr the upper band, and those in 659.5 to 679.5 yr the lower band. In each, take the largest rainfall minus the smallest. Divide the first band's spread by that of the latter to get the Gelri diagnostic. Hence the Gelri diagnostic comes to 1.5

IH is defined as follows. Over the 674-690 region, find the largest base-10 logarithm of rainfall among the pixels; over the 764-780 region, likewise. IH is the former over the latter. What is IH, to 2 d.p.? 0.79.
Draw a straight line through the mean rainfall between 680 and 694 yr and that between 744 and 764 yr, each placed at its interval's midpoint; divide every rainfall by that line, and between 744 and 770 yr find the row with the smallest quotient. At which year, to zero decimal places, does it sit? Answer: 757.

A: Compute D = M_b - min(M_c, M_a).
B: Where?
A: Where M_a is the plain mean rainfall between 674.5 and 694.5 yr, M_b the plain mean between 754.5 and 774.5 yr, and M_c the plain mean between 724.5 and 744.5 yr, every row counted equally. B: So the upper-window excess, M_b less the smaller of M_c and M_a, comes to 1.8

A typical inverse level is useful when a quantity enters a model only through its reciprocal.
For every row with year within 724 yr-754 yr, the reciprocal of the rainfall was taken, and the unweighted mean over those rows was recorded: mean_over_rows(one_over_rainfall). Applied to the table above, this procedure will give 0.159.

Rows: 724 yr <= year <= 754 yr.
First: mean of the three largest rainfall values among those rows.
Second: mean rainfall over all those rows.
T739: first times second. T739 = 40.3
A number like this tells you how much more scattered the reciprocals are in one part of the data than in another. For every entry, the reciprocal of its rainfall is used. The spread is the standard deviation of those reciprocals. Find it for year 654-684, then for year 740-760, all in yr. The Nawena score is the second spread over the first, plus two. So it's 2.13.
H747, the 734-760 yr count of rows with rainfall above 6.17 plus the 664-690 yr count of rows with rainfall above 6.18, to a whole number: 3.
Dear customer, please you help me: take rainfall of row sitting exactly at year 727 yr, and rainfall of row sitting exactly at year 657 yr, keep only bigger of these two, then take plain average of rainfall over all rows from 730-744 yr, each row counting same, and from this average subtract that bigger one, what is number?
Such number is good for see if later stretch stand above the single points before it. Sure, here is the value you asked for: -0.05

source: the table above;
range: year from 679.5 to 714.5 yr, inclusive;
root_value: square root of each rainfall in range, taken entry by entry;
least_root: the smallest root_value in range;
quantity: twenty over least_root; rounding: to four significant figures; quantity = 10.81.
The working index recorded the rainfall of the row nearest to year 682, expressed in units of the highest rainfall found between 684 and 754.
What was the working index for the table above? 0.486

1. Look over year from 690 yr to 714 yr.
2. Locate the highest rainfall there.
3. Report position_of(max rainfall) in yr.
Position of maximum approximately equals 702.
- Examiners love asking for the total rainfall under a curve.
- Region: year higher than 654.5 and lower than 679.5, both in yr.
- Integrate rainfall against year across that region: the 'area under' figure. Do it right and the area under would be 141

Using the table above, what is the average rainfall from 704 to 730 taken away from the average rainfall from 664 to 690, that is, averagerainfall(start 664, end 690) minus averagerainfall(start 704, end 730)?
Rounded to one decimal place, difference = -1.4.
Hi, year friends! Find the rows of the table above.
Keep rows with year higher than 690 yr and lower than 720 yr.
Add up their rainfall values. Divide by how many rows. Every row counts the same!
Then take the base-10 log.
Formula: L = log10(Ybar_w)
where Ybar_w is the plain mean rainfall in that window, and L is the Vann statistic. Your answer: 0.800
